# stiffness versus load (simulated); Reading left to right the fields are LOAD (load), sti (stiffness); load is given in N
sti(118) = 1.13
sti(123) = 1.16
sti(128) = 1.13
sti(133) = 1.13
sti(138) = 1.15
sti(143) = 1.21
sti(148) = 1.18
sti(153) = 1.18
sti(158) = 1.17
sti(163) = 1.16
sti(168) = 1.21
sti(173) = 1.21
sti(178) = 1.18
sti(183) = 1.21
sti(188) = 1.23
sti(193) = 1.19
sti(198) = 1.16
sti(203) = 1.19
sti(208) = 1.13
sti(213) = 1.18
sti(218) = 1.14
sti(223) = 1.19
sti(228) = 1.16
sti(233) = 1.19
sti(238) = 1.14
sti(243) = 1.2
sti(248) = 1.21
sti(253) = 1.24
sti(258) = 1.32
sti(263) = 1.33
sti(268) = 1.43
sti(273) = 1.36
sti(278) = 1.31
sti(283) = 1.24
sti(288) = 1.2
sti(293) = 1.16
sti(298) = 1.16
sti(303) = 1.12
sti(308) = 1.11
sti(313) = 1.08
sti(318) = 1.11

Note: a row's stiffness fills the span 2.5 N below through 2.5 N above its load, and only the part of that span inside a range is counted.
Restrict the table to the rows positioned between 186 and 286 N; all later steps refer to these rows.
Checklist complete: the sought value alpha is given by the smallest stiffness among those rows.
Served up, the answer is 1.13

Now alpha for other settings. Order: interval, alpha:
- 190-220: 1.13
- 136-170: 1.15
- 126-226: 1.13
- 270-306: 1.12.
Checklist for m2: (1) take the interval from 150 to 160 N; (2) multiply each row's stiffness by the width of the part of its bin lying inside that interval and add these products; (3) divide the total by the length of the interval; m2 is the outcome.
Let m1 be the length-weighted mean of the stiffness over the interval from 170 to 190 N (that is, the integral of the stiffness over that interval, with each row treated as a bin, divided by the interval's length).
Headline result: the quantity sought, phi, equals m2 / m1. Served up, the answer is 0.97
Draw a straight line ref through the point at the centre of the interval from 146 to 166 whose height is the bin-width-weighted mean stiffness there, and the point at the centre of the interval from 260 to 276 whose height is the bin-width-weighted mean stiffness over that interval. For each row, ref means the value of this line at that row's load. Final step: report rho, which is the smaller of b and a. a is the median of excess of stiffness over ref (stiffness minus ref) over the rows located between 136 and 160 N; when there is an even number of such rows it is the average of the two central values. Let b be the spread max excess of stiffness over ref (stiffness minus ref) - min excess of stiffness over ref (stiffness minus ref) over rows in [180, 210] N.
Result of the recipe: 0.01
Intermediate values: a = 0.01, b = 0.14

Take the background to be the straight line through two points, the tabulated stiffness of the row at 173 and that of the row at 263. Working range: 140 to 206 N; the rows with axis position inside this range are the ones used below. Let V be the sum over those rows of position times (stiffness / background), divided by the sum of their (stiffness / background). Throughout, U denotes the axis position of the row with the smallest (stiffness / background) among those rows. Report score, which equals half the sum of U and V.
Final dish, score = 185.3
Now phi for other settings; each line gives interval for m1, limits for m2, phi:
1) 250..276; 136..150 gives 0.89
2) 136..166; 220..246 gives 1.00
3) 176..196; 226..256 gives 0.99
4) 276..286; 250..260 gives 1.00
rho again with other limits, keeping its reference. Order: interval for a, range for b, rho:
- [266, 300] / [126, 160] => -0.16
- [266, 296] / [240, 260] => -0.12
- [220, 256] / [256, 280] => -0.12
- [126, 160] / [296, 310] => 0.01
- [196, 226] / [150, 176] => -0.10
